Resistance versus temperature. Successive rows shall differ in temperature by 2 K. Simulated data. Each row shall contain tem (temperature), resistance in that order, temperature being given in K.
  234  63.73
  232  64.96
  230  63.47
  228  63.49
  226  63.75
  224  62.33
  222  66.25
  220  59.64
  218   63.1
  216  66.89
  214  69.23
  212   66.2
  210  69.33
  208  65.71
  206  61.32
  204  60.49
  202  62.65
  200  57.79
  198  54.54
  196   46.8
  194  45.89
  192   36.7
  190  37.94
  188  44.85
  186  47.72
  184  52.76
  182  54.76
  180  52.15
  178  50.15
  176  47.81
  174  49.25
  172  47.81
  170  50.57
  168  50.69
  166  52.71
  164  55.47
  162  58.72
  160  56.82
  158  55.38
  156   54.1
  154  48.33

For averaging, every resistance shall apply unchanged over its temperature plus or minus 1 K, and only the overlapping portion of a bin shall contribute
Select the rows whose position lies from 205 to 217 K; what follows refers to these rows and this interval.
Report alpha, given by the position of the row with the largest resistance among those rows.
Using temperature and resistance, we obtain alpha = 210 K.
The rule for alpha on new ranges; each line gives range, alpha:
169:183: 182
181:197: 182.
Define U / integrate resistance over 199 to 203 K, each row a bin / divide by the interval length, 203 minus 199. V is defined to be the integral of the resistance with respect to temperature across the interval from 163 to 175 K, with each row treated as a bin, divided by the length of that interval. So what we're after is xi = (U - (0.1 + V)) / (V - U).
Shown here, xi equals -0.99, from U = 60.2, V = 51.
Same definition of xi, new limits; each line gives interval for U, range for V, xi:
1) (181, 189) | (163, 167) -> -1.02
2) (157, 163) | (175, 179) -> -0.99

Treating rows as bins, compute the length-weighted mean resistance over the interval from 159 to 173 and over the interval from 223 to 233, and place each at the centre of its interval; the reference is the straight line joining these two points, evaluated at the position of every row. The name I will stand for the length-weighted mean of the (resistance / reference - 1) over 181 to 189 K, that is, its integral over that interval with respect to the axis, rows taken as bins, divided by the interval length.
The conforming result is -0.11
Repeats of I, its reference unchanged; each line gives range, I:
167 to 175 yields -0.08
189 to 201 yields -0.20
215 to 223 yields 0.03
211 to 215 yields 0.11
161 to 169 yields 0.03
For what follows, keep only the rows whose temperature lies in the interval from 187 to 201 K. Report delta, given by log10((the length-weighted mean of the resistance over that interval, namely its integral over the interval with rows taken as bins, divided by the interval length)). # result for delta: 1.67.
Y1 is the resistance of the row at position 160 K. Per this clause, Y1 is 56.82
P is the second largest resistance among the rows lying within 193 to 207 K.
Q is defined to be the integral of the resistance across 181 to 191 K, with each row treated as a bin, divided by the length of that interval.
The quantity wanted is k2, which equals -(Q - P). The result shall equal 13.7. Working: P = 61.32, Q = 48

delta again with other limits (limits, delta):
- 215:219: 1.81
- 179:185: 1.73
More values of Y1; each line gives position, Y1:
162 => 58.72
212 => 66.2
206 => 61.32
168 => 50.69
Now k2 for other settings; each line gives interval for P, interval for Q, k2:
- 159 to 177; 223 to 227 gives -6.2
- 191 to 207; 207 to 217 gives -6.2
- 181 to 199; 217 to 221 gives -6.8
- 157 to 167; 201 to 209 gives -5.7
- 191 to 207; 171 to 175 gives 12.8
